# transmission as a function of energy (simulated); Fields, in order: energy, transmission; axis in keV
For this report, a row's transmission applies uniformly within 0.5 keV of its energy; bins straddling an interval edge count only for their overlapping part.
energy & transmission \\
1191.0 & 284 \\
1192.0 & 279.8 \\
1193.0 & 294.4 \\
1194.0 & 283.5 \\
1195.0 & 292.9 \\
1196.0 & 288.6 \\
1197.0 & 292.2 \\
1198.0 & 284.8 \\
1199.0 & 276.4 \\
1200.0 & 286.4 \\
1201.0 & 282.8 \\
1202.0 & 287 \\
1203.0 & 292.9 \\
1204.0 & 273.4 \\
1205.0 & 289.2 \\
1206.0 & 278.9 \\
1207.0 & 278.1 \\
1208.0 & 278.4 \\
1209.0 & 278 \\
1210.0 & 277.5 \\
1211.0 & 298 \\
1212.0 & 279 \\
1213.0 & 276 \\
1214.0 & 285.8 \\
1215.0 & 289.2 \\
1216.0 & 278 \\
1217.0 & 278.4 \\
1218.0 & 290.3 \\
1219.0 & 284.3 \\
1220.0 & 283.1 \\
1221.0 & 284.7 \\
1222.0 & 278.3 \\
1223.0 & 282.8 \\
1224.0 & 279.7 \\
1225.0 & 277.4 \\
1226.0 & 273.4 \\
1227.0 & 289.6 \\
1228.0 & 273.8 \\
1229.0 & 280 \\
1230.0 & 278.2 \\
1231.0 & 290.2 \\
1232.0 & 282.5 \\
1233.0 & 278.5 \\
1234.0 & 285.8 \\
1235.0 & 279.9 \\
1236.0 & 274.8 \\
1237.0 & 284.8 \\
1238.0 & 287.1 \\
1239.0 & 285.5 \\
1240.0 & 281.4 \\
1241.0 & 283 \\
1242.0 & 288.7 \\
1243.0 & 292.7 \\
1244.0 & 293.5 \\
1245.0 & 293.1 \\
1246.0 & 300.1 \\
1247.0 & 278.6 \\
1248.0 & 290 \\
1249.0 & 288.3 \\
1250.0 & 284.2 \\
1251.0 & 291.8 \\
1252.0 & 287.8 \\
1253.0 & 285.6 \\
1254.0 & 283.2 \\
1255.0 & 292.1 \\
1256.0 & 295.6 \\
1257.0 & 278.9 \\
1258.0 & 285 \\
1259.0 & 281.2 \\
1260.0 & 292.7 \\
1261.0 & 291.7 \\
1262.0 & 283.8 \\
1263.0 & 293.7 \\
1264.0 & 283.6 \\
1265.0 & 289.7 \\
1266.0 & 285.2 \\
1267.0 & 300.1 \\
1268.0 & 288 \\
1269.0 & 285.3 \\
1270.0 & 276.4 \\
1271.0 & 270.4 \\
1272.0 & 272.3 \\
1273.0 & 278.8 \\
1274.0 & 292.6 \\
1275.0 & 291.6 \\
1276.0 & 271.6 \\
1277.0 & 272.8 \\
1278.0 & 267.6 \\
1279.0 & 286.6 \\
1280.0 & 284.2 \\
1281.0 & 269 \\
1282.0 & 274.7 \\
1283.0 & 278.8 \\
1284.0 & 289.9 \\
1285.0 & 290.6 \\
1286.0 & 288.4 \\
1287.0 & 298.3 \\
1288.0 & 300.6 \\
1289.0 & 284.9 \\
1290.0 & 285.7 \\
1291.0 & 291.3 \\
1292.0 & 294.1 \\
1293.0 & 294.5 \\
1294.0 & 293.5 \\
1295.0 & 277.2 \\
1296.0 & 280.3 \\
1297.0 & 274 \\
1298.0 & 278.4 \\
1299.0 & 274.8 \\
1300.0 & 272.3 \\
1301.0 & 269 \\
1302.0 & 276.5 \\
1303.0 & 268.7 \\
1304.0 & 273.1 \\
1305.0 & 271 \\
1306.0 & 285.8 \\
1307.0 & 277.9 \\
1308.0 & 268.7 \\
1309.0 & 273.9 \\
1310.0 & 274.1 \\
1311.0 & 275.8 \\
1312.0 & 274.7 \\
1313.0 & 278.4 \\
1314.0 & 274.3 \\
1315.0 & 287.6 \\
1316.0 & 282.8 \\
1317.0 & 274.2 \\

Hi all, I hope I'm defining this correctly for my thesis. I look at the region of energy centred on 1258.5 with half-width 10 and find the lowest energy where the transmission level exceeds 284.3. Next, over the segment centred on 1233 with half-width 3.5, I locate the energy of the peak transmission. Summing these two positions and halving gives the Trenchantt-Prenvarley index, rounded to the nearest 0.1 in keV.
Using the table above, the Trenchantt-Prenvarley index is 1240.0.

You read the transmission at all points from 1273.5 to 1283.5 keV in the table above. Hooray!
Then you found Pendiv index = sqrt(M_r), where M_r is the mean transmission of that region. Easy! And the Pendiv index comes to 16.7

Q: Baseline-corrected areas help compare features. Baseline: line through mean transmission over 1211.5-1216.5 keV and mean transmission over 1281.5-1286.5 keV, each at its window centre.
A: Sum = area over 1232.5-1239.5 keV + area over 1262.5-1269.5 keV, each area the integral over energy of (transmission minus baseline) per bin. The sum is 38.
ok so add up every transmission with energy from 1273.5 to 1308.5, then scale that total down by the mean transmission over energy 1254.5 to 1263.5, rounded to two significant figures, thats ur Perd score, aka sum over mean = 34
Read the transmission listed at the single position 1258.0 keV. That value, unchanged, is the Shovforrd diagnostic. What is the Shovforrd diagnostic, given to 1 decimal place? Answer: 285.0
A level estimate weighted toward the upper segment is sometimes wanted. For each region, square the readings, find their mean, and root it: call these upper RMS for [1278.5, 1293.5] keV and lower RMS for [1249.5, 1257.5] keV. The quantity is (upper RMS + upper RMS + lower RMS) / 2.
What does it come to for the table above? 431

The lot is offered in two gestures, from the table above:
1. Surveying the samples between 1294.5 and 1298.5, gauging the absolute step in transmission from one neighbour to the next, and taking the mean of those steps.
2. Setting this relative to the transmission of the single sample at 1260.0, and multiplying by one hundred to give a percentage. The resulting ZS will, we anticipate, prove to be 1.6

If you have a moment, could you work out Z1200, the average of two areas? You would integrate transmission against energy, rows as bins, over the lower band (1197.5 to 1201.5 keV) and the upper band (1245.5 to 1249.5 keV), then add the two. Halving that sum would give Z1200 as 1144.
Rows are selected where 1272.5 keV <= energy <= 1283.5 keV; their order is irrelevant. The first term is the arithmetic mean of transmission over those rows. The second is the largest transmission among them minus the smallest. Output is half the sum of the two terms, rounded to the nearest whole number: 152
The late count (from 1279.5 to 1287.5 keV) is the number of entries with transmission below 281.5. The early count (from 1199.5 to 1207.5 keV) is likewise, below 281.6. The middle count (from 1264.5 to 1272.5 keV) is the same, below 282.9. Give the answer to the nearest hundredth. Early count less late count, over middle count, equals 0.00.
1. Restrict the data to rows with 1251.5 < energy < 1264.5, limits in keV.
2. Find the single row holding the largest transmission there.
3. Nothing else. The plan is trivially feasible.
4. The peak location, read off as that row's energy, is 1256.0 keV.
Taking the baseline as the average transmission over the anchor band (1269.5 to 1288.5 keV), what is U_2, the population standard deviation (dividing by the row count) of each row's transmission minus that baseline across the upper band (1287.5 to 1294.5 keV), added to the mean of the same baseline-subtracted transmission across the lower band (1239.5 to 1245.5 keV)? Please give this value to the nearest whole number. 12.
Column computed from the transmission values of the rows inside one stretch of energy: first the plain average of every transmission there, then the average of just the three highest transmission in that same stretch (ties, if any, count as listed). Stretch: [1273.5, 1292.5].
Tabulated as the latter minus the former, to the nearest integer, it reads 13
